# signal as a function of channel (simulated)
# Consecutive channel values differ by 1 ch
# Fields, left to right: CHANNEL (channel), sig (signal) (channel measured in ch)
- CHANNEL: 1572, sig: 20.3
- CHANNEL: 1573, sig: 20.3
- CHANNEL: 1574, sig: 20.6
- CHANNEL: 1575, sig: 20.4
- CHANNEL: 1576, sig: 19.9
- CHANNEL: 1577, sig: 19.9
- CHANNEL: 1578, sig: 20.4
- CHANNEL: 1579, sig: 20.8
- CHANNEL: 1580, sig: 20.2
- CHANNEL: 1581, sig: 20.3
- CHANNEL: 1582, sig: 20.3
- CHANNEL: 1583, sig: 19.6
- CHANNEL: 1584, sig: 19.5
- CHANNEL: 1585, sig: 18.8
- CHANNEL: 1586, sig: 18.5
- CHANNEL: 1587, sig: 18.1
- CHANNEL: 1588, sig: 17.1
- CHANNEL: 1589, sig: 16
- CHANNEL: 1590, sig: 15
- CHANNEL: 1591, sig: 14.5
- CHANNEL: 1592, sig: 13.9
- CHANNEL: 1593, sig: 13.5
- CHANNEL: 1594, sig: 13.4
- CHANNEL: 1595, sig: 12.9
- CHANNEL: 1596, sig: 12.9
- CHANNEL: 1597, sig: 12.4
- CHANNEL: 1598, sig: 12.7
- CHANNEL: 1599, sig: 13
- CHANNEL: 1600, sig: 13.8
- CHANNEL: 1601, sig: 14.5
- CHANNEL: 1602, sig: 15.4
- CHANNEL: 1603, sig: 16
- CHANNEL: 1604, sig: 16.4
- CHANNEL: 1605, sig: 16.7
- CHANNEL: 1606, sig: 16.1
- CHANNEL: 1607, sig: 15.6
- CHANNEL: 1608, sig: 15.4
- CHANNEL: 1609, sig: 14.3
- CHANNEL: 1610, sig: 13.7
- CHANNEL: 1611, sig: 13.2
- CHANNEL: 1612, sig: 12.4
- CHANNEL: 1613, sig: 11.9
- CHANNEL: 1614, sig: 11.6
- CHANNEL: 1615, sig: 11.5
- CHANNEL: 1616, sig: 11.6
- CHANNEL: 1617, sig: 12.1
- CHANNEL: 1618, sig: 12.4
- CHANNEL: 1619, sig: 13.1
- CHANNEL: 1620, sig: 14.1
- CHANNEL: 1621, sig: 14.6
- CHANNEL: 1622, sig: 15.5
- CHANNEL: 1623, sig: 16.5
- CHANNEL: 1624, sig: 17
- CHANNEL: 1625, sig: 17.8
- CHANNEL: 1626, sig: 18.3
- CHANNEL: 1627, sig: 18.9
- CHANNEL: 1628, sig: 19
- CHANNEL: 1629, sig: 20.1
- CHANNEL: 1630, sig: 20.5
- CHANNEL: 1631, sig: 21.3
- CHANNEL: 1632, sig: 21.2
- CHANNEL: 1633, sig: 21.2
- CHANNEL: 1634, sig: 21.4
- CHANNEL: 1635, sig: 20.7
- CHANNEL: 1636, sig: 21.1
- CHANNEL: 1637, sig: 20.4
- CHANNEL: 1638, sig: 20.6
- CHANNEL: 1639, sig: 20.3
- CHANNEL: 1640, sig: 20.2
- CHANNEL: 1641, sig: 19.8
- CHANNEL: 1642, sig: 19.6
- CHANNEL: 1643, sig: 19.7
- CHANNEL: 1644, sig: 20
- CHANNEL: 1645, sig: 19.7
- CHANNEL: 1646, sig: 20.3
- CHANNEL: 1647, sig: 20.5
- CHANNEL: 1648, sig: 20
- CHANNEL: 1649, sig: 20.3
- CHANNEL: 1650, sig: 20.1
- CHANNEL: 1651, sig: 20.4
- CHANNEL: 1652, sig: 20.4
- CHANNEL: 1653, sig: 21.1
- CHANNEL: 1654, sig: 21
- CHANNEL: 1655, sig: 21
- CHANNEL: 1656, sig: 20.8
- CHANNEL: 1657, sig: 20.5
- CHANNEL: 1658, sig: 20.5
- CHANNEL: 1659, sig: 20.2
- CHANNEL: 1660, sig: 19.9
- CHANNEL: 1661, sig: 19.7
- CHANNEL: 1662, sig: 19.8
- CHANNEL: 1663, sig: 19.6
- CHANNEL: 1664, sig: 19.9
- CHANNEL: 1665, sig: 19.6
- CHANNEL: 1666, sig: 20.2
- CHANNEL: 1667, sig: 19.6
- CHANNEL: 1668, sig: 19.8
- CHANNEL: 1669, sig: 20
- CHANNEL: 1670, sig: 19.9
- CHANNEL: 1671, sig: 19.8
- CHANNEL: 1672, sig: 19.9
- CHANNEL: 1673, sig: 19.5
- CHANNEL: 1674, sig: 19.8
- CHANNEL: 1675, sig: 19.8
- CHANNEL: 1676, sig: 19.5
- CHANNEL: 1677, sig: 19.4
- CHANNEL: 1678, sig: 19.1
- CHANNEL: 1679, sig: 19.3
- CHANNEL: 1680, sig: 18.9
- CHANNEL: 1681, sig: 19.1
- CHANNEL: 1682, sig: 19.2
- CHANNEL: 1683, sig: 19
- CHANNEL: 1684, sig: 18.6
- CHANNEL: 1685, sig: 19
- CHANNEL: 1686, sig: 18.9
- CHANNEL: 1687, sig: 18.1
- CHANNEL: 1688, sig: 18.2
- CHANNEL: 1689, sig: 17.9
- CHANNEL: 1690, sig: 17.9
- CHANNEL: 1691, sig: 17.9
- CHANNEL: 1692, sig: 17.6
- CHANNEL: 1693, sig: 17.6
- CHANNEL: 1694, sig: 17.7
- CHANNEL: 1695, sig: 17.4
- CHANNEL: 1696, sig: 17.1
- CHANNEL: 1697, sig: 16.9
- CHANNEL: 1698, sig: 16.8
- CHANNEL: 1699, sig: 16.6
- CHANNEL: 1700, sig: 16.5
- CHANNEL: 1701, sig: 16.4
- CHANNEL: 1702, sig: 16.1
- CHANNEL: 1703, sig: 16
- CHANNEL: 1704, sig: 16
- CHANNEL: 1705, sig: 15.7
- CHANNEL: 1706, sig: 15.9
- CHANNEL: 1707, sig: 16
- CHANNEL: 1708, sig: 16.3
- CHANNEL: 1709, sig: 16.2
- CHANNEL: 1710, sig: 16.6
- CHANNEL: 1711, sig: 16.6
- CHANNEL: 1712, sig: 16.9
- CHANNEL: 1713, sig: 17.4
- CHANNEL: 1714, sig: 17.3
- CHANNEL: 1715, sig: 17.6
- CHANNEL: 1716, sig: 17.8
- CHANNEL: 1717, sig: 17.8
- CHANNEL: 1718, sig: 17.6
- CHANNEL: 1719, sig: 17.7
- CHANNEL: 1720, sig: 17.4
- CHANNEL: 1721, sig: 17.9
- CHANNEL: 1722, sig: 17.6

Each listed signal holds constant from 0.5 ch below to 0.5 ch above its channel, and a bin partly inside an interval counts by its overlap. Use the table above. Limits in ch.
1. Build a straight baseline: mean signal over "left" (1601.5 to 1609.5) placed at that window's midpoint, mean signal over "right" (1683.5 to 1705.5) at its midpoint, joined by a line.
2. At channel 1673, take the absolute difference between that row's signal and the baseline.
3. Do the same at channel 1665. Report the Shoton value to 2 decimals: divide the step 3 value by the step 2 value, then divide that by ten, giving 0.11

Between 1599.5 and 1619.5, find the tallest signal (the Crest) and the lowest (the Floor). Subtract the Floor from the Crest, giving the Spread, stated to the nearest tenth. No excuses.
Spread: 5.2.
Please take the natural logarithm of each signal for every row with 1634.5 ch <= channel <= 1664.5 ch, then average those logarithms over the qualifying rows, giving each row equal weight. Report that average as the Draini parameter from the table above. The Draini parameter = 3.0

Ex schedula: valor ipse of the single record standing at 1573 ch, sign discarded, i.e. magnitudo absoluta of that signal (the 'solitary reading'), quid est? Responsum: 20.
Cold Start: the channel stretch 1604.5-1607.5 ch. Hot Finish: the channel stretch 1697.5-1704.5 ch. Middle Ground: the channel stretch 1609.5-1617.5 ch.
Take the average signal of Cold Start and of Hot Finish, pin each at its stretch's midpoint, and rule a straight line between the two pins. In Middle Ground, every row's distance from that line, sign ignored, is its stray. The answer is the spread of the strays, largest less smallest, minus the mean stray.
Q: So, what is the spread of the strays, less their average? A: -1.7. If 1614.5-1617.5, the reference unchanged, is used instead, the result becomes -3.8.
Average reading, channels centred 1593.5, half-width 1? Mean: 13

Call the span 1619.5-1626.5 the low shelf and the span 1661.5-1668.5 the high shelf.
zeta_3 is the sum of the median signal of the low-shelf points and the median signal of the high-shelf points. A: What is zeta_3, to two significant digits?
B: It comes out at 36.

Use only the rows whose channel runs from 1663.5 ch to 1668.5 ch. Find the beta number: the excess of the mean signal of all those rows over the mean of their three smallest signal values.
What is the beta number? 0.153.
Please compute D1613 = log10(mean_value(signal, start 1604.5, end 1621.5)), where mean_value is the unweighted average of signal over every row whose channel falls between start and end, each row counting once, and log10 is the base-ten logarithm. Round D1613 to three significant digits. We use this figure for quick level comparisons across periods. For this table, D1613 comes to 1.13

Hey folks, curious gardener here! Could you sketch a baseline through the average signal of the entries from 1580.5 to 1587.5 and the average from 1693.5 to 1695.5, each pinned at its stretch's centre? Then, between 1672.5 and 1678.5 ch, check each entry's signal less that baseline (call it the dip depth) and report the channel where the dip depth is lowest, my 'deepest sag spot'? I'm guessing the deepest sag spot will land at 1678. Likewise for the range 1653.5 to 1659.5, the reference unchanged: 1659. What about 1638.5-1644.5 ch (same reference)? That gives 1642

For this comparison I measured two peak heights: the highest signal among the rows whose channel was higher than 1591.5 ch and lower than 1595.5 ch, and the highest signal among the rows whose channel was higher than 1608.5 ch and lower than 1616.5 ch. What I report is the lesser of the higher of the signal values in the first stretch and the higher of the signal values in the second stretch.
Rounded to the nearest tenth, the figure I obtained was 13.9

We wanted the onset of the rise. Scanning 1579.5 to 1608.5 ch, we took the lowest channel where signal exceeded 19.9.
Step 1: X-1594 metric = 1580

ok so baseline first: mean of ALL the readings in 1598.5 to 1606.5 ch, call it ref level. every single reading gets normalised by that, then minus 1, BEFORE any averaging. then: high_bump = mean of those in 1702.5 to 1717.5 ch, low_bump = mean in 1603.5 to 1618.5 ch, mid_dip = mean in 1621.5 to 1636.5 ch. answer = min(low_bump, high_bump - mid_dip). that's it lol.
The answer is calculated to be -0.177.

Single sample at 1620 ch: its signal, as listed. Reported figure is 14.1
